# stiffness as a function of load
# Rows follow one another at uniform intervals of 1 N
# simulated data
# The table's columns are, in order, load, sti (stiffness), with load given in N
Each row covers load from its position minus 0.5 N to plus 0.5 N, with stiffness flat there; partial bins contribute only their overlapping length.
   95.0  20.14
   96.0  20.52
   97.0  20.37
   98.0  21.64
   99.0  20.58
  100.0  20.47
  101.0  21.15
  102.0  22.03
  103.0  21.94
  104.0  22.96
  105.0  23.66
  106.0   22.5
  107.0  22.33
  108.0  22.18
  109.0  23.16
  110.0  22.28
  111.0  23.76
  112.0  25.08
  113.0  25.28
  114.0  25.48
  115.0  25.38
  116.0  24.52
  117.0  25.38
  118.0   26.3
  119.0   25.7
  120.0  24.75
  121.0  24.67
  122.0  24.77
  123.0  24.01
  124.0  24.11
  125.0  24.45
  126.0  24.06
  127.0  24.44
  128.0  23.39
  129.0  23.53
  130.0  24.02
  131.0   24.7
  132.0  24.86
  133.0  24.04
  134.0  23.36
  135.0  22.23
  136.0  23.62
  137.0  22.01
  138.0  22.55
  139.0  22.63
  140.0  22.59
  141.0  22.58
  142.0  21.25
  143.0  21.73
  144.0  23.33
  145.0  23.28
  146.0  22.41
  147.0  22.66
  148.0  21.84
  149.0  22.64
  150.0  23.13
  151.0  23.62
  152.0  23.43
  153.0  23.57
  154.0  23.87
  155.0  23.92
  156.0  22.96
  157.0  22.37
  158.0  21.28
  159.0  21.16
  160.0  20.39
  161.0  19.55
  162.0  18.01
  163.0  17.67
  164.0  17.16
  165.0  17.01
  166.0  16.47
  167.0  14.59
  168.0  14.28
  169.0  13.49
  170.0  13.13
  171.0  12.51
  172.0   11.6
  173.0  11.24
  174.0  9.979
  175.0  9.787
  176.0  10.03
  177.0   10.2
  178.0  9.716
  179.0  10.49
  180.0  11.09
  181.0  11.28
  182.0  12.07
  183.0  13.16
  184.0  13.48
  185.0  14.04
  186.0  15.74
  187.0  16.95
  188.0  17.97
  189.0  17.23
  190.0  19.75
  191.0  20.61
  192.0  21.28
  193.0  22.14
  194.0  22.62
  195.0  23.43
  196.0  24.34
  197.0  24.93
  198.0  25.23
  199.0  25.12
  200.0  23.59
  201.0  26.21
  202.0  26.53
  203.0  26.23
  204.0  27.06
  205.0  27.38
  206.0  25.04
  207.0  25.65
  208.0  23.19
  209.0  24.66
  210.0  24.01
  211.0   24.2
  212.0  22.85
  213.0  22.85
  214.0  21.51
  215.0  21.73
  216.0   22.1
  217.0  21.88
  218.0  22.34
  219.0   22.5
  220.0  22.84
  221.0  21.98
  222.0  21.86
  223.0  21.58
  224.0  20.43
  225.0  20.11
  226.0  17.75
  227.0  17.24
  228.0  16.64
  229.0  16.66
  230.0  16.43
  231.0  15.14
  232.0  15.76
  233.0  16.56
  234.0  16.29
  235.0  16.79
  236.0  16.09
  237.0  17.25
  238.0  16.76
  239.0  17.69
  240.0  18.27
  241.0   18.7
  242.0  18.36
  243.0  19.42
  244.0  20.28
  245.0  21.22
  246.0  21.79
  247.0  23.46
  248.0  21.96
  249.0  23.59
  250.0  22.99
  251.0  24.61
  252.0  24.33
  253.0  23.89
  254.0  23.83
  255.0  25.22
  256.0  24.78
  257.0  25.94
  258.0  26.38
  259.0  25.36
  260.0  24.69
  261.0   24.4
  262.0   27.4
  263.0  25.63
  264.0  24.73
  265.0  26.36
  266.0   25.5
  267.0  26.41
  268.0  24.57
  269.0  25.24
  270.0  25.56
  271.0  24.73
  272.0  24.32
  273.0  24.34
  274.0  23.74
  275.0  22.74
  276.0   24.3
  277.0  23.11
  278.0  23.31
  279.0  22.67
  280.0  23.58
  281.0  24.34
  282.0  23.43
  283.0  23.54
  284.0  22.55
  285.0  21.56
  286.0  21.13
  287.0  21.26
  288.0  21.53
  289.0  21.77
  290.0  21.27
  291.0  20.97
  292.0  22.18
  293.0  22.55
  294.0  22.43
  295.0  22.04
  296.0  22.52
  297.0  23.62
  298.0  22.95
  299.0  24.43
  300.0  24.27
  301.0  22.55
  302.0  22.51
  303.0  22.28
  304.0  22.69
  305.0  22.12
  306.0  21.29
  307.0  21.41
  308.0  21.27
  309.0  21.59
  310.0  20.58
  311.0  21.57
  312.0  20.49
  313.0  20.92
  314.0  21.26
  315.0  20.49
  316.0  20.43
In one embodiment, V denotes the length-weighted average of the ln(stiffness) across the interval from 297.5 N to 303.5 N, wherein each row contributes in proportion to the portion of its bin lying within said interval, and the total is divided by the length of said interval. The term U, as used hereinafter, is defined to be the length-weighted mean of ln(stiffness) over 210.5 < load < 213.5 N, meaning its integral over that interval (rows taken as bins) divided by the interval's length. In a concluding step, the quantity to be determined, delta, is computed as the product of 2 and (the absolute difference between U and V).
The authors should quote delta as 0.01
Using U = 3.15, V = 3.14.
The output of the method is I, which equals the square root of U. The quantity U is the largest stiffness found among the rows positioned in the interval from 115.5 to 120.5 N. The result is 5.13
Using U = 26.3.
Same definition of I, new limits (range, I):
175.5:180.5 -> 3.33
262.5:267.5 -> 5.14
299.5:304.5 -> 4.93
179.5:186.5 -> 3.97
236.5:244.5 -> 4.50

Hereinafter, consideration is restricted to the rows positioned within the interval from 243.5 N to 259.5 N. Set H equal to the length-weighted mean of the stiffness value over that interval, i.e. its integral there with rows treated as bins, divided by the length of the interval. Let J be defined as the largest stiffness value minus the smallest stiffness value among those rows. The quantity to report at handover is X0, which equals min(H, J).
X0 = 6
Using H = 23.7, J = 6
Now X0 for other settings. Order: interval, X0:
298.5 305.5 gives 2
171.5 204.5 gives 17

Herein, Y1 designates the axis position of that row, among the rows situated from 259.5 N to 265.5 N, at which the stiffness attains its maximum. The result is 262.0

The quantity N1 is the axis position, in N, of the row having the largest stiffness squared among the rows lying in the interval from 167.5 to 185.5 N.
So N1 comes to 168.0 N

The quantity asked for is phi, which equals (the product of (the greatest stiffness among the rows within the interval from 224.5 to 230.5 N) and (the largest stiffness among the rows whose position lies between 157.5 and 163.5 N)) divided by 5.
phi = 86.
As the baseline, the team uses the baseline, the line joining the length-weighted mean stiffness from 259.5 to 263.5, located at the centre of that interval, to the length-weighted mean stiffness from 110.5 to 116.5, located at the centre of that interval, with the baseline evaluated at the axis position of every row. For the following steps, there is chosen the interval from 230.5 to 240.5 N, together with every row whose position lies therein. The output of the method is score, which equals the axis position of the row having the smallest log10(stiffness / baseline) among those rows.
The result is 231.0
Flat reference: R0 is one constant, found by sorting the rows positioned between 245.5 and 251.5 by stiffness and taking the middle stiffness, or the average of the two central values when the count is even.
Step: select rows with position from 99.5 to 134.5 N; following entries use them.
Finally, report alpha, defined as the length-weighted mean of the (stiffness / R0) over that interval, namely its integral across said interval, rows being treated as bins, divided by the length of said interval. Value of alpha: 1.03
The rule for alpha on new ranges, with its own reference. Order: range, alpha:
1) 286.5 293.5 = 0.93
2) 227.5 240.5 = 0.72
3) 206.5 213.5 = 1.03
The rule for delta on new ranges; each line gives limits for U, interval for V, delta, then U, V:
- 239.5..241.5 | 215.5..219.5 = 0.37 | 2.92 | 3.10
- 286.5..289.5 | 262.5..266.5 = 0.34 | 3.07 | 3.24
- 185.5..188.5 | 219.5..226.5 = 0.43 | 2.83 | 3.04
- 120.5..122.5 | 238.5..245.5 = 0.52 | 3.21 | 2.95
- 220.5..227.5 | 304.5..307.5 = 0.15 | 3.00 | 3.07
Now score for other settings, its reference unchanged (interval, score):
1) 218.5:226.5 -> 226.0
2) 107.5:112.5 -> 108.0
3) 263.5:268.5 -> 268.0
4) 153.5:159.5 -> 159.0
